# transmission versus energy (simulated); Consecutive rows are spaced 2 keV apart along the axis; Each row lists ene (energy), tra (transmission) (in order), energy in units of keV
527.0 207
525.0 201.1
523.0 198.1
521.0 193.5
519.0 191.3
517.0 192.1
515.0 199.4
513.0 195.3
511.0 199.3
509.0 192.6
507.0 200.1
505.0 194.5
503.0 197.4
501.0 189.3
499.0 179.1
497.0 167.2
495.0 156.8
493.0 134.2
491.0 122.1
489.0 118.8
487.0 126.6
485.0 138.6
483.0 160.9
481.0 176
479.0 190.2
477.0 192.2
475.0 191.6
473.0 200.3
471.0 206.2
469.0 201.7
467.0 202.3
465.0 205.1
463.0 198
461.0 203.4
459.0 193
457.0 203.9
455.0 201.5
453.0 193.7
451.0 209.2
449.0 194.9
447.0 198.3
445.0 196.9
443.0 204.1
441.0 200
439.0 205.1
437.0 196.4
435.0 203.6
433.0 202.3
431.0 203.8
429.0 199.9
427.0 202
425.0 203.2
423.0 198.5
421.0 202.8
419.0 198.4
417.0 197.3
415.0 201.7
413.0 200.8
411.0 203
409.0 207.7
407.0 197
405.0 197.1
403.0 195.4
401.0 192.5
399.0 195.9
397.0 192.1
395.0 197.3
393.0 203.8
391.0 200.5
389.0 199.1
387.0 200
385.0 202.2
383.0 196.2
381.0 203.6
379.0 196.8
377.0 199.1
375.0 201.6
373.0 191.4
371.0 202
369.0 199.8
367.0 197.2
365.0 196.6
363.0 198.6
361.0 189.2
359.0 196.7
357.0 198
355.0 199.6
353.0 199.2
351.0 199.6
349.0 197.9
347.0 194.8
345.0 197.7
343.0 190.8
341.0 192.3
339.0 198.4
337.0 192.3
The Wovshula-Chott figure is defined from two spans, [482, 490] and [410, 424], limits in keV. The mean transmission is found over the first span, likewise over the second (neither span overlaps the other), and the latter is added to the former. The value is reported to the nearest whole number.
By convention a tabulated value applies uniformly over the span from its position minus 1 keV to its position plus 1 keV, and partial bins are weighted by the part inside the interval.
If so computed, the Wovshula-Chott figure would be 337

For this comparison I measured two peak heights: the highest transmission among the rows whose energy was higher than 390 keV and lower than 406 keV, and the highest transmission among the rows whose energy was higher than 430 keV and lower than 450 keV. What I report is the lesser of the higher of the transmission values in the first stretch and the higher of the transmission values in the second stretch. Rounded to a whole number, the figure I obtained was 204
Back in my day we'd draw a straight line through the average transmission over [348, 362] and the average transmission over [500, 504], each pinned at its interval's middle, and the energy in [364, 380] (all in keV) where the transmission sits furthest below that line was 373.0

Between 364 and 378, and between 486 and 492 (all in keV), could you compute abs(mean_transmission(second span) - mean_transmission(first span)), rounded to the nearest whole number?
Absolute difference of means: 76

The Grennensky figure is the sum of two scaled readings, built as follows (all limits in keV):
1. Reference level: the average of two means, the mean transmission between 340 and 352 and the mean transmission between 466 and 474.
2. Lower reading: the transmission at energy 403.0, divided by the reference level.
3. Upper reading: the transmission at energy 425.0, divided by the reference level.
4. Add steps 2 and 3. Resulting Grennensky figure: 2.00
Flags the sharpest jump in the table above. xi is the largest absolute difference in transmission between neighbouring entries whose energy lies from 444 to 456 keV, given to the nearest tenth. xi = 15.5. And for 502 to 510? 7.5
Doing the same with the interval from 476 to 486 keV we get 22.3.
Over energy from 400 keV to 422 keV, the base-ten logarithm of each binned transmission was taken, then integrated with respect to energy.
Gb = 50.6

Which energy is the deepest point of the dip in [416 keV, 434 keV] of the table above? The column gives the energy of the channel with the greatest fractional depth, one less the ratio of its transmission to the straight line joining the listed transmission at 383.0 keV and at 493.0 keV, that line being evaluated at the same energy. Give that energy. 417.0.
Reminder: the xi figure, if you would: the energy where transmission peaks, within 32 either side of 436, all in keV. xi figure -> 451.0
